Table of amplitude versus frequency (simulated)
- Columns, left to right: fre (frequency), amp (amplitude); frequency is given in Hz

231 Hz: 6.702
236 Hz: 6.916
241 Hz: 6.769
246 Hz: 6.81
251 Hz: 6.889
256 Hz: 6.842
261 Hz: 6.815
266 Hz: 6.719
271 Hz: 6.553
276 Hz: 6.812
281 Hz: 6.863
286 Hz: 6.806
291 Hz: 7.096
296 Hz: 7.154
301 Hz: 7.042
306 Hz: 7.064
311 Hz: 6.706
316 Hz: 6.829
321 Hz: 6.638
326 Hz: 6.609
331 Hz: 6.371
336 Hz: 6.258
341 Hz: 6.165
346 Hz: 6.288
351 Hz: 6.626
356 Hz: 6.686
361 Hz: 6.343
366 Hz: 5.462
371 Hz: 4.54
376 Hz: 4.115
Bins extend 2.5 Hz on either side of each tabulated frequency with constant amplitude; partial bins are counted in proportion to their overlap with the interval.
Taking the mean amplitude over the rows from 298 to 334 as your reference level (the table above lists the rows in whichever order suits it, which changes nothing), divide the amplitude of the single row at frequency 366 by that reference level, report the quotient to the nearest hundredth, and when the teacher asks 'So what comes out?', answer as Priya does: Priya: 0.81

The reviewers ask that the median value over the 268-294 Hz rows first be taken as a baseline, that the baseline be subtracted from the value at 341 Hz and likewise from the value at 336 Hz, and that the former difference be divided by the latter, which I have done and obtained 1.2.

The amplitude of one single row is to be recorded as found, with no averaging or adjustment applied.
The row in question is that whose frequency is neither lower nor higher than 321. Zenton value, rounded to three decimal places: 6.638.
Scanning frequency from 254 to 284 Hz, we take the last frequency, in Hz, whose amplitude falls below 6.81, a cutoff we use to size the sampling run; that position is 271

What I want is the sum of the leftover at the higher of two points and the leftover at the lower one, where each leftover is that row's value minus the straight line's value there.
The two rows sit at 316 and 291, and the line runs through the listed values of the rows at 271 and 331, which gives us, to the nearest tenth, 1.0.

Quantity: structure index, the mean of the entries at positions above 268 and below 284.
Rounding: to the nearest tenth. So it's 6.7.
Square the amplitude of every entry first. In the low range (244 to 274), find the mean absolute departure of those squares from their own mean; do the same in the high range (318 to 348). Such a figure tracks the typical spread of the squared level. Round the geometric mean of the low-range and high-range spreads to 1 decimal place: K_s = 1.6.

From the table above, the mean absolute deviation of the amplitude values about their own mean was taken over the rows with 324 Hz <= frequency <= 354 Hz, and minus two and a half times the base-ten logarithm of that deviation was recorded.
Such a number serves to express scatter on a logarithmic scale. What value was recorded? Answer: 2.0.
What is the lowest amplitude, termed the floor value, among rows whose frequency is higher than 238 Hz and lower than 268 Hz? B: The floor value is 6.719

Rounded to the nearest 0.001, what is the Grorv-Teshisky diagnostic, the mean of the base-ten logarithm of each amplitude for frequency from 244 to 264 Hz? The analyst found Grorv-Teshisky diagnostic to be 0.835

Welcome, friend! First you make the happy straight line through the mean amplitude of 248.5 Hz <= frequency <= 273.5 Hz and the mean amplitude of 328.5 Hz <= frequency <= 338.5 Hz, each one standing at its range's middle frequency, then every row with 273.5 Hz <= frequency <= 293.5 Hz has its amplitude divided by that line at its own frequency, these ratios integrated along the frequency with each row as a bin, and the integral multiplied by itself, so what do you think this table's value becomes 433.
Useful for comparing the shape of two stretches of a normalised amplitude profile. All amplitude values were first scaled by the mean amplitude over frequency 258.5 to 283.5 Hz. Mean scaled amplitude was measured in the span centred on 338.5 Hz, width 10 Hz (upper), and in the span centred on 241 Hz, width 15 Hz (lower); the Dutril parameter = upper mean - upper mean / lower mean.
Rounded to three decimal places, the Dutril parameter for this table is 0.011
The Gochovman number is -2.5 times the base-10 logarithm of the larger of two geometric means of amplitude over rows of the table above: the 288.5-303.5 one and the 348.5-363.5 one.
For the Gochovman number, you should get -2.13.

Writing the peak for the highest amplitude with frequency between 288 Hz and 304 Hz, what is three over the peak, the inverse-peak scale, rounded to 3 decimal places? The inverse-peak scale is 0.419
